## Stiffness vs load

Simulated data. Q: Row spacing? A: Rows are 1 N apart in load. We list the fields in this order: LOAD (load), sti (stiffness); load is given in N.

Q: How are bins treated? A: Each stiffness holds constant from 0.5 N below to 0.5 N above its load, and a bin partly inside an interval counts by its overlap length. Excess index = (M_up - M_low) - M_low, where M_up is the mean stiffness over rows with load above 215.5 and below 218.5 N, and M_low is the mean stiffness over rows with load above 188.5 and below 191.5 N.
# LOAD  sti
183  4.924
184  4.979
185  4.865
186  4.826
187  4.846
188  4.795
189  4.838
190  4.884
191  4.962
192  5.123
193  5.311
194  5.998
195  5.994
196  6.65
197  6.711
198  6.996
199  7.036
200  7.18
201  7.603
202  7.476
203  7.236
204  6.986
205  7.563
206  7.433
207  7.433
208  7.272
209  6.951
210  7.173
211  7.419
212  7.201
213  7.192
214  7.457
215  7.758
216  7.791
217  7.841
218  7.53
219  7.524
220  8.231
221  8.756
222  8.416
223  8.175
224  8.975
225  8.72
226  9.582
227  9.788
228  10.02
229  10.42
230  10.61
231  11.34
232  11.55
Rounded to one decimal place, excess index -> -2.1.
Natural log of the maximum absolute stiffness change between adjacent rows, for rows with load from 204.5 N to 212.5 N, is -1.1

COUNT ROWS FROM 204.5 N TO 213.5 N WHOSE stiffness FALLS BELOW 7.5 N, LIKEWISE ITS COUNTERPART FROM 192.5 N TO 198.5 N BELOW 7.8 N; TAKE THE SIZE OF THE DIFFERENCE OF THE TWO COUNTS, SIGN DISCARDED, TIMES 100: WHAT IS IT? 200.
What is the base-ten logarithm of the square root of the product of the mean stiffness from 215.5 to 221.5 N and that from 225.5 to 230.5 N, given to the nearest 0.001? 0.952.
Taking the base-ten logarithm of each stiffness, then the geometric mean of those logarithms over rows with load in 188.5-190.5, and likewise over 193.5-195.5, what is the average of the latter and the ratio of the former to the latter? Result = 0.83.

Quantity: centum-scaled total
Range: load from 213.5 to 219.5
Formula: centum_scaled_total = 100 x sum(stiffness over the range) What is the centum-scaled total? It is 4590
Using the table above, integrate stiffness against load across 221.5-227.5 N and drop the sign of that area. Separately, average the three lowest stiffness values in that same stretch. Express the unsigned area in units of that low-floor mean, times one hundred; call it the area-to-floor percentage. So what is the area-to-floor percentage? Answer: 636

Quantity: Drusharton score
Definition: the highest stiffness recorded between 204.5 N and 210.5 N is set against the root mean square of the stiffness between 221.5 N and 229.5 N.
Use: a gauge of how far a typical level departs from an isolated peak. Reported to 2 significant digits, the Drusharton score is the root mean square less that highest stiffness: 1.7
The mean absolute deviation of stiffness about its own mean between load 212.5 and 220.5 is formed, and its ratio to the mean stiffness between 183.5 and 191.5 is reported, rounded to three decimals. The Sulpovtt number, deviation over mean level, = 0.049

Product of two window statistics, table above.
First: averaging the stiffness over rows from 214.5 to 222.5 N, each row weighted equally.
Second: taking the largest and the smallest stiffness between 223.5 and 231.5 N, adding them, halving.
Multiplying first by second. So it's 80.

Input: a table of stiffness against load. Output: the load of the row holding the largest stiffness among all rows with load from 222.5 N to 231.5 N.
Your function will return 231 N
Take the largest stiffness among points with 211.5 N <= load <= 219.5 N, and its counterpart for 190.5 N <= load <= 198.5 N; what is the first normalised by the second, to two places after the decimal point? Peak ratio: 1.12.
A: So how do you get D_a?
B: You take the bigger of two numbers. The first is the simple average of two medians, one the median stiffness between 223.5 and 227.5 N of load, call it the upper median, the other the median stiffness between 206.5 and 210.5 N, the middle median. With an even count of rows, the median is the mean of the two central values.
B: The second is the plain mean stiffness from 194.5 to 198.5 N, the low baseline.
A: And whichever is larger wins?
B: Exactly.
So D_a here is 8.25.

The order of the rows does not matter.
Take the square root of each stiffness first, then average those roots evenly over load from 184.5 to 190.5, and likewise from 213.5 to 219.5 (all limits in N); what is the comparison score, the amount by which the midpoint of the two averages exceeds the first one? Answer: 0.28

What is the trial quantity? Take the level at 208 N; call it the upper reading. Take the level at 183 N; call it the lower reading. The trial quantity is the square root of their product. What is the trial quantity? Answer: 6.0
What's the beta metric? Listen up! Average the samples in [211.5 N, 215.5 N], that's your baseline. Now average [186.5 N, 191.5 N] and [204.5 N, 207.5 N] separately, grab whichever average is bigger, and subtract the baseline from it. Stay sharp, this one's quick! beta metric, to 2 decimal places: 0.07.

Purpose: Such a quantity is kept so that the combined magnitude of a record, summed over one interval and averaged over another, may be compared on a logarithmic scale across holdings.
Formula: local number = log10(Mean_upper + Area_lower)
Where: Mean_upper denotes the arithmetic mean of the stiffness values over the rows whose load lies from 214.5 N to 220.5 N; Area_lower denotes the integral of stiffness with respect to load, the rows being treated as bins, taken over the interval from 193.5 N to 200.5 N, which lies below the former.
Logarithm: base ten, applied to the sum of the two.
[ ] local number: 1.74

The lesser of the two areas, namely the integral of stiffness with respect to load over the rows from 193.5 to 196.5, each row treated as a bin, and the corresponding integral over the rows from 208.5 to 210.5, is 14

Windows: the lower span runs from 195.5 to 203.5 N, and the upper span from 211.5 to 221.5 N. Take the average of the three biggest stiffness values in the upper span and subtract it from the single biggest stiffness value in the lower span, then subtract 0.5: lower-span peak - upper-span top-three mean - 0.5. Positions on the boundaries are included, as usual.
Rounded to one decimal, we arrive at -1.2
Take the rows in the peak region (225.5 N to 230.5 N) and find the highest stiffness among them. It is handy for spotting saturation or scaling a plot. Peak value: 10.61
